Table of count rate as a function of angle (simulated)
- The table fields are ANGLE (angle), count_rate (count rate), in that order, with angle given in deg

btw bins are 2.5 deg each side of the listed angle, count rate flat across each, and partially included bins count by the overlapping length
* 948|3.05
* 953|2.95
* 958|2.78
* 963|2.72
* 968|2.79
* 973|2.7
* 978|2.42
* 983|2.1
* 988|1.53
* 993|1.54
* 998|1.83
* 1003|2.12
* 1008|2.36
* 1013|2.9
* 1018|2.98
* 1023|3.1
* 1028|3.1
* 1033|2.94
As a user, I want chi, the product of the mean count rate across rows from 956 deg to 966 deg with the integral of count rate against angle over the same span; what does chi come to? 76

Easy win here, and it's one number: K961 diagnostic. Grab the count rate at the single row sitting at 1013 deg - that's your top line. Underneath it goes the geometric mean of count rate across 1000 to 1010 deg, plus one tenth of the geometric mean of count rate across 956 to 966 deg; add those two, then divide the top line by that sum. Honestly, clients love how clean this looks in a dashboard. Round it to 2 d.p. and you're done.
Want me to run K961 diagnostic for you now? 1.15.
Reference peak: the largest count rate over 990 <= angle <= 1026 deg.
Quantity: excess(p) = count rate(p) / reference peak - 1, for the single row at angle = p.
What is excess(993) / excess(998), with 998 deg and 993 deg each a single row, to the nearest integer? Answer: 1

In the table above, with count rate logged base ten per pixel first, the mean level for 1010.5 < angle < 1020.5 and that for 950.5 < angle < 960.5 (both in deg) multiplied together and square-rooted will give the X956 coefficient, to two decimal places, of 0.46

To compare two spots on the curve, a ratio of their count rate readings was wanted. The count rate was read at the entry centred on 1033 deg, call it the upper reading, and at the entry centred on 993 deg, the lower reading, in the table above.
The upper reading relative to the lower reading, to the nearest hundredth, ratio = 1.91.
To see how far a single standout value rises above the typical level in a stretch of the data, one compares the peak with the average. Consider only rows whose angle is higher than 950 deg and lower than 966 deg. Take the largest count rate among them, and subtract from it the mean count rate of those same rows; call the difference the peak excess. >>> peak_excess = 0.13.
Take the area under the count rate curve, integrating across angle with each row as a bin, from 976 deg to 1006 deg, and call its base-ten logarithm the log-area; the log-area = 1.8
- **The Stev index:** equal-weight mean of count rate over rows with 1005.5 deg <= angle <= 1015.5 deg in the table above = 2.6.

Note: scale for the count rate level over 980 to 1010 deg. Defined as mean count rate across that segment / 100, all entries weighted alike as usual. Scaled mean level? 0.019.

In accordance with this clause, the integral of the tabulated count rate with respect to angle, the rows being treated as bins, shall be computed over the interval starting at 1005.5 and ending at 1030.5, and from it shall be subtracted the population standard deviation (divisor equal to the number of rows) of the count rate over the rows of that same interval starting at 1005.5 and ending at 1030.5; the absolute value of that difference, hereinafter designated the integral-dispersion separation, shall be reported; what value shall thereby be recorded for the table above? 72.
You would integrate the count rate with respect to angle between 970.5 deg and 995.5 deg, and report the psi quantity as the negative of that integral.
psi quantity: -51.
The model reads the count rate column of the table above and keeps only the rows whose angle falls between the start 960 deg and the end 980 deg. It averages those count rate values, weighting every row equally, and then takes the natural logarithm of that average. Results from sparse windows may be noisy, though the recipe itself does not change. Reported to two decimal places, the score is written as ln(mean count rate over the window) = 0.98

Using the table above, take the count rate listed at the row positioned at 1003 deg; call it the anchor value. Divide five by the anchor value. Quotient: 2.4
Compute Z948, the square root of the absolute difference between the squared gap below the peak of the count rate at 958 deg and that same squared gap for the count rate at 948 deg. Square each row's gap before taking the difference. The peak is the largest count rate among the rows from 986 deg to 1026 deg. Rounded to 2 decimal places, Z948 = 0.32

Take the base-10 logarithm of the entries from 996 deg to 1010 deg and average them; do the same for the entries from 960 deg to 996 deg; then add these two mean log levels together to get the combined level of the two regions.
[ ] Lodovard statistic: 0.662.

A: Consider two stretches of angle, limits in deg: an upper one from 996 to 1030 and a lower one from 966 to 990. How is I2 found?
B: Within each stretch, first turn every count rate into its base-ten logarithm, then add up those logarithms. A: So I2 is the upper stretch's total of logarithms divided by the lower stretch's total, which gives 1.6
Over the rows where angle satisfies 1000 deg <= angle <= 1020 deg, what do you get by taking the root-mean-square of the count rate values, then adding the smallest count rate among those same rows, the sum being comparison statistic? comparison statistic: 4.7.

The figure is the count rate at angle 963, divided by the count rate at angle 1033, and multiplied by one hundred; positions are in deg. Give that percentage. 93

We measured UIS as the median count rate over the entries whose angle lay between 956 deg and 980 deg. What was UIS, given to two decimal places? 2.72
